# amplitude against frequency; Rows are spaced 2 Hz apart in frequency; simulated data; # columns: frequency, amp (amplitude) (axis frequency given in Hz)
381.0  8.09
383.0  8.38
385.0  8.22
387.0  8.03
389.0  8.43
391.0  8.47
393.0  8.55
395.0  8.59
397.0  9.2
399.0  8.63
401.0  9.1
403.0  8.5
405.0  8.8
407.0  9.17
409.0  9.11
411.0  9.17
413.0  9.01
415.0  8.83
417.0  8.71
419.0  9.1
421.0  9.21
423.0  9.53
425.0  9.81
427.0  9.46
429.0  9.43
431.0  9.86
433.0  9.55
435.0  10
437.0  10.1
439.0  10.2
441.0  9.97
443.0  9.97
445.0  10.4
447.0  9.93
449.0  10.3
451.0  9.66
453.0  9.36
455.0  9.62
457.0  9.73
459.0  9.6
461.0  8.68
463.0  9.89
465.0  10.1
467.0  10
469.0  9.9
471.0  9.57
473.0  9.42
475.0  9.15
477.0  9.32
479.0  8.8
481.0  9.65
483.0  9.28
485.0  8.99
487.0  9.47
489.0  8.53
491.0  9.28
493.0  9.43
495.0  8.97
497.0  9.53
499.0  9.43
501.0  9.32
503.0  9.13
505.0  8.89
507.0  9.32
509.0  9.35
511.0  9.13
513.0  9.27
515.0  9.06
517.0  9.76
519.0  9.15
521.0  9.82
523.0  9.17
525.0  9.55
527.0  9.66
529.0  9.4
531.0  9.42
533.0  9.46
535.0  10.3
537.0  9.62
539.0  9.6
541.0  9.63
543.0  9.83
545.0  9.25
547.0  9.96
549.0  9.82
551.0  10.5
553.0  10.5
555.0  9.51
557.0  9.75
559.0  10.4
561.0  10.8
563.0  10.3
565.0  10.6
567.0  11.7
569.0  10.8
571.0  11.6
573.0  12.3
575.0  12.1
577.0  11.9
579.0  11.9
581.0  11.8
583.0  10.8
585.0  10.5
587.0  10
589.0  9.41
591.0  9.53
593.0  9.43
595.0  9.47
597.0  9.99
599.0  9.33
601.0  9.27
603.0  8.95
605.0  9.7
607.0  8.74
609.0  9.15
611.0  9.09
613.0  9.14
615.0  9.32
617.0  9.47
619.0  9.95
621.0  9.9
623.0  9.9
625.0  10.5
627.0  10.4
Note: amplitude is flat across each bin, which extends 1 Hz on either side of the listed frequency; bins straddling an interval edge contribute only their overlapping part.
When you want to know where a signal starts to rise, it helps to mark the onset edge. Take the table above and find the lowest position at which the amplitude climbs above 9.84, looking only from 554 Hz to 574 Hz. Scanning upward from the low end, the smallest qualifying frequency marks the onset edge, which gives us 559.0 Hz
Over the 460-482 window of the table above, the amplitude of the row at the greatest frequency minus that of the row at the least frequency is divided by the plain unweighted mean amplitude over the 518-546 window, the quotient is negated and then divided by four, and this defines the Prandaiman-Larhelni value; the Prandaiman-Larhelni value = -0.025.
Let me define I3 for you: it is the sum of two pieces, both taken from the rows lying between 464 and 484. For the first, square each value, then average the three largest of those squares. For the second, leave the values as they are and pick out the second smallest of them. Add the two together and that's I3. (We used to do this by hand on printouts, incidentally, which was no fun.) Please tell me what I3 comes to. 109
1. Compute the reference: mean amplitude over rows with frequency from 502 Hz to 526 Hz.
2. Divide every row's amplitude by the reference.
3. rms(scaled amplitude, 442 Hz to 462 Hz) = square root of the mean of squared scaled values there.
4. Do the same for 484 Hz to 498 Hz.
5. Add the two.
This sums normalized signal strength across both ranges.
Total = 2.03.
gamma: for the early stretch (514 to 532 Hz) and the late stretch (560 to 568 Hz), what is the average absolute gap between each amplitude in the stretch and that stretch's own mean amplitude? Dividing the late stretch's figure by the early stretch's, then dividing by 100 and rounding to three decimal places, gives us 0.019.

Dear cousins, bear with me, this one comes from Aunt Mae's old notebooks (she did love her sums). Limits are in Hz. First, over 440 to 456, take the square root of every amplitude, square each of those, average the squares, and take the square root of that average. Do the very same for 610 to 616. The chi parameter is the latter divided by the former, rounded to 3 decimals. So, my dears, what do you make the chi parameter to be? 0.963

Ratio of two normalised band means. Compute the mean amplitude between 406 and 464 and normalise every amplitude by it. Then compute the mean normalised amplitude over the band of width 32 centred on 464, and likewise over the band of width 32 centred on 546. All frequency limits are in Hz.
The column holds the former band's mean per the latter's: 0.97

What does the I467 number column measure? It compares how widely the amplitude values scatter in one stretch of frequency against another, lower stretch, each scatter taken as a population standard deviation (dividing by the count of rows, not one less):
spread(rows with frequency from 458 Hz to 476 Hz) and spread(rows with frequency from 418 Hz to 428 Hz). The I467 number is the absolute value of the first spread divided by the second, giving 1.7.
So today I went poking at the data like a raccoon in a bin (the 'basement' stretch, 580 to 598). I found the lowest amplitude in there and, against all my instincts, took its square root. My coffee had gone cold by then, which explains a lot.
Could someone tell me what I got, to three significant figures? 3.07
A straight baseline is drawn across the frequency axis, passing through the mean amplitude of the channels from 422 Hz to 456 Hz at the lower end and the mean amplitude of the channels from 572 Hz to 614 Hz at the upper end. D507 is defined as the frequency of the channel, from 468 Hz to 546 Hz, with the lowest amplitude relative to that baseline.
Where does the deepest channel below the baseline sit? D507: 489.0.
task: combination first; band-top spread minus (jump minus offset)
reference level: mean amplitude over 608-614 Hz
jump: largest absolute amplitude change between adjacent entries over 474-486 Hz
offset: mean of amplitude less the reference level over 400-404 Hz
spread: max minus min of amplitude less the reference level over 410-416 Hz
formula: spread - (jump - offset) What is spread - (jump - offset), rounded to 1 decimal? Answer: -0.8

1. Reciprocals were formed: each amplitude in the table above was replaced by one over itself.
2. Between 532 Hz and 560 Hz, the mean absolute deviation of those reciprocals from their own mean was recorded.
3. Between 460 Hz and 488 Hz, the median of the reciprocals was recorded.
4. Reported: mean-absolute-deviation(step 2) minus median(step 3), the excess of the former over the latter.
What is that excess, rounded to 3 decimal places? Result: -0.103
